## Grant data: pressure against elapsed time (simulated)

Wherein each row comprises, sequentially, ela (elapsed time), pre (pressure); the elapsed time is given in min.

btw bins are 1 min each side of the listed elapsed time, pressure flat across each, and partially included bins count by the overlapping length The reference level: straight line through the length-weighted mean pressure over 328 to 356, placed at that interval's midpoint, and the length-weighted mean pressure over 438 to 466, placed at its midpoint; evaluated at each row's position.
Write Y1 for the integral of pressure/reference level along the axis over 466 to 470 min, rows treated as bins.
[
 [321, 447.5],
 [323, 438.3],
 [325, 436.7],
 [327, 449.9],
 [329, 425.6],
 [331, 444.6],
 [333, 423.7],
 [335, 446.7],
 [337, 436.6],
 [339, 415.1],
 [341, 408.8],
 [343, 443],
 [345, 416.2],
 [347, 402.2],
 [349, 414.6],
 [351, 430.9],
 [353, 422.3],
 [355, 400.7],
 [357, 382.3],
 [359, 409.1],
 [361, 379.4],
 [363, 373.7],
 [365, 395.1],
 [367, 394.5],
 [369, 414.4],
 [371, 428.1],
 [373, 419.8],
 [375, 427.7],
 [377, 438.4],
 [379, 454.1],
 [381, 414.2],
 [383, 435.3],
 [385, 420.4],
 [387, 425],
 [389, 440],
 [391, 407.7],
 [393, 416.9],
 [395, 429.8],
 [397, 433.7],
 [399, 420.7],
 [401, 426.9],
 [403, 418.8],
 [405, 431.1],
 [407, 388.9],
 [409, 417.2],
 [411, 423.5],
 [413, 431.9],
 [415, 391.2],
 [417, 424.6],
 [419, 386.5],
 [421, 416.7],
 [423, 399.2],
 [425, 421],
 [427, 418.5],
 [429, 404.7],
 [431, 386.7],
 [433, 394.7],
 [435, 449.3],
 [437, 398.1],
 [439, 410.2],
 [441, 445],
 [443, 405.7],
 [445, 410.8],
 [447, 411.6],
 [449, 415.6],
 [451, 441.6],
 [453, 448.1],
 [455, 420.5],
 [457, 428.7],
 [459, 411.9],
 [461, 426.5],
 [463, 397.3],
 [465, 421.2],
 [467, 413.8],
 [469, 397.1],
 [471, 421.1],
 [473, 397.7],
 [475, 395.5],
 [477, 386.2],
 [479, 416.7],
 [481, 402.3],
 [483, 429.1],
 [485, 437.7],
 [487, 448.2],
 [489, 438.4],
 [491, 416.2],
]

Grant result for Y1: 3.86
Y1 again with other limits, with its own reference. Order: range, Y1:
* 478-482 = 3.90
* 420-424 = 3.87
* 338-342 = 3.89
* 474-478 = 3.72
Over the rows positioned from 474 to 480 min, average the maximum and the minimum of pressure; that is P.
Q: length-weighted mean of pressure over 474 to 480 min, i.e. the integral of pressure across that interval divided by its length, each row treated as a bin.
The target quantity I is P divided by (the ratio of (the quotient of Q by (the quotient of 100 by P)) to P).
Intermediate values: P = 401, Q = 399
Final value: 100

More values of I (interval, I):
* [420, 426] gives 99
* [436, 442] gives 101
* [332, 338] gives 100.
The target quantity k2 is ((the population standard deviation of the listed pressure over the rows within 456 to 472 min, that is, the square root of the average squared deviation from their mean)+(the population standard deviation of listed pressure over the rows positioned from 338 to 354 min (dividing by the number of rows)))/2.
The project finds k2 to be 11.7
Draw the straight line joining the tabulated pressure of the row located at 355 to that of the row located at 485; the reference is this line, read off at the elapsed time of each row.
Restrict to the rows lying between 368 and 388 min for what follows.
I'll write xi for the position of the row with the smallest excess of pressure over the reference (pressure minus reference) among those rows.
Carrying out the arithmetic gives 381 min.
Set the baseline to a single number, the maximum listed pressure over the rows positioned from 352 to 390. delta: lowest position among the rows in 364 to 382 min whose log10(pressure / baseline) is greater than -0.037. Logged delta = 371 min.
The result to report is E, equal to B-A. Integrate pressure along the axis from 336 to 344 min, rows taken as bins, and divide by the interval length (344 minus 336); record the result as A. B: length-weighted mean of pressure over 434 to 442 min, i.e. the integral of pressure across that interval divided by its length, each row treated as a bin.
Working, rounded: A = 426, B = 426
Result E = 0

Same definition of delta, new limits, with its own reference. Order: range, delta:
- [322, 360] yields 323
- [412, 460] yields 413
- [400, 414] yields 401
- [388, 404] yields 389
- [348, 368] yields 351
